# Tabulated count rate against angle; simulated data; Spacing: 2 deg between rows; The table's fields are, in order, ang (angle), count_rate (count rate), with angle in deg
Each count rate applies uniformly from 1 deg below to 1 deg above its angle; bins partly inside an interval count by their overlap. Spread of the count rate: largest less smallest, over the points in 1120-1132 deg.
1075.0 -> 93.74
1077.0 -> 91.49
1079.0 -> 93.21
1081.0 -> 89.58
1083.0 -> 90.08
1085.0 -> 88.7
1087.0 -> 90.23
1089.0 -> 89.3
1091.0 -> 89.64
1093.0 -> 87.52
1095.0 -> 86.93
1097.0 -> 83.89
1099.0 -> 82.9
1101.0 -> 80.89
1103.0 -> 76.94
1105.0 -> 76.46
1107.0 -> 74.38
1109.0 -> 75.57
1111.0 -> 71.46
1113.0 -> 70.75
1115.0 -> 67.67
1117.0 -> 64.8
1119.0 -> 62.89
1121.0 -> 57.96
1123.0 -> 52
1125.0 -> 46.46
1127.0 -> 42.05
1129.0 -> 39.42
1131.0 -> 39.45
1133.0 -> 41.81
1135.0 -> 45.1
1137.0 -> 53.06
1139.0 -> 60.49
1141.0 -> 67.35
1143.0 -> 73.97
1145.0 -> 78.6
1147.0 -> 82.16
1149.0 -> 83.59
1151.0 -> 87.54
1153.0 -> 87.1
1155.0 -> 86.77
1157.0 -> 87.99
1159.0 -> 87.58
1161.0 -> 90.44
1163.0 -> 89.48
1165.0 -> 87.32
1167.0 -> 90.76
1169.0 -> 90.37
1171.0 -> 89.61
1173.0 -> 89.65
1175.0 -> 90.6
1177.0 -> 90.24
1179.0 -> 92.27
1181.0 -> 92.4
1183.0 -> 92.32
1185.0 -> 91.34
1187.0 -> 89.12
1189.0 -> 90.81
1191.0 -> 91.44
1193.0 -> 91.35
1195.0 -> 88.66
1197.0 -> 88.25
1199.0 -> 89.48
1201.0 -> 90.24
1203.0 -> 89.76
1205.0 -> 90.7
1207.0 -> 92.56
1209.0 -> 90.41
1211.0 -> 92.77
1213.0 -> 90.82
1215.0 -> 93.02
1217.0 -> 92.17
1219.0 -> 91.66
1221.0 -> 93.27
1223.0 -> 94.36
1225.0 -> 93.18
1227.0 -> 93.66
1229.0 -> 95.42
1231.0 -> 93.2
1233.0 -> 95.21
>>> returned 19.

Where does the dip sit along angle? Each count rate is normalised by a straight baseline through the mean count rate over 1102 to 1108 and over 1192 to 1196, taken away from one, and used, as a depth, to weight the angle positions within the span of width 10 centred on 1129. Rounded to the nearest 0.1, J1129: 1129.1 deg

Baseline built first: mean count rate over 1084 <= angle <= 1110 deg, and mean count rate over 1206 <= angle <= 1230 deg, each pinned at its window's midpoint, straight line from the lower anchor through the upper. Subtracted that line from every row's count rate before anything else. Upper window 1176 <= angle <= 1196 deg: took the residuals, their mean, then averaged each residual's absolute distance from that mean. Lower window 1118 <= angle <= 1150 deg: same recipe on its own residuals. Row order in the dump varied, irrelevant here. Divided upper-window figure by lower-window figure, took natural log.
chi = -2.42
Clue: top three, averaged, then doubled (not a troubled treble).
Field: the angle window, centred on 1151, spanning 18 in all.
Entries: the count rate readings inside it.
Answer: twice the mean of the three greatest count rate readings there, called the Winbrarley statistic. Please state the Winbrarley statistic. 175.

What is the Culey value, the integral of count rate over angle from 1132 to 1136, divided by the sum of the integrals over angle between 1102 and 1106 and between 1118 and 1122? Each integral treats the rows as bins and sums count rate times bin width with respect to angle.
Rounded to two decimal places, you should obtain 0.32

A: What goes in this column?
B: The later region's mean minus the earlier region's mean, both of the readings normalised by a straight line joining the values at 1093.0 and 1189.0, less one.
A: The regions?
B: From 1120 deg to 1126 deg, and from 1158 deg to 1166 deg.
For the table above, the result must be 0.40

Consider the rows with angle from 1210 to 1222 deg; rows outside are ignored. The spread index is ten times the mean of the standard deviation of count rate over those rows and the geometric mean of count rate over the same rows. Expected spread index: 466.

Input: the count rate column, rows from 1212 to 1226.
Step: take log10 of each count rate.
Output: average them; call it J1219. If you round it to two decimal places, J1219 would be 1.97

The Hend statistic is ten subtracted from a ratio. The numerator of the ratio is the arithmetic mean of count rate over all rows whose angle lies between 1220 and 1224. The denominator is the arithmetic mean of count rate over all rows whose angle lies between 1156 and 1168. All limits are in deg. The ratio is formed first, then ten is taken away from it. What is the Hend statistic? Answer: -8.95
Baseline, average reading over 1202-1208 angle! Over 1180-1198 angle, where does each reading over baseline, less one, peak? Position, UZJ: 1181.0 deg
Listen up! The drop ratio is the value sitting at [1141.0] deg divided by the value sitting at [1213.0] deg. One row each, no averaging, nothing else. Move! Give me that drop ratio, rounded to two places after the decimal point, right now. 0.74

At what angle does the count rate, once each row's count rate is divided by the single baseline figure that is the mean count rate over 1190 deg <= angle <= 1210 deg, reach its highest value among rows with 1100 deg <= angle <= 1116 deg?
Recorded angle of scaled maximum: 1101.0 deg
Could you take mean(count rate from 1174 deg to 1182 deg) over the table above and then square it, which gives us 8350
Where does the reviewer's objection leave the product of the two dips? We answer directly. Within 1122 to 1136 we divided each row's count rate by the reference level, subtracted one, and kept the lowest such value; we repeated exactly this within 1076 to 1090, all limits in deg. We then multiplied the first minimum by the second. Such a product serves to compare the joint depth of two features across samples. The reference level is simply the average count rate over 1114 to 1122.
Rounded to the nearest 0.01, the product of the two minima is -0.15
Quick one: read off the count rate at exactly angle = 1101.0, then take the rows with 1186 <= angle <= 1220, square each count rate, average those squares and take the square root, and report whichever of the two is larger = 90.8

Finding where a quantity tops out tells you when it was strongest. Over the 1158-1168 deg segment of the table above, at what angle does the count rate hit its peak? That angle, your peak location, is 1167.0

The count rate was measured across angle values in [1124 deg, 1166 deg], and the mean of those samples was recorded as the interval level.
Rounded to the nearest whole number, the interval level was 69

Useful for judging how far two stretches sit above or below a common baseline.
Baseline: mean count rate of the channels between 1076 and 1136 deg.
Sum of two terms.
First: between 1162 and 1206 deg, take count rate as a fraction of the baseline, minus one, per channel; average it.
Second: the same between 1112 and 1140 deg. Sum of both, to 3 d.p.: 0.002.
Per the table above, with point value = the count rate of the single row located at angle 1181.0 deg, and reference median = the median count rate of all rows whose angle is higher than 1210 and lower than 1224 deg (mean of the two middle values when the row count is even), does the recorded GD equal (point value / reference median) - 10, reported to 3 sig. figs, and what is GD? -9.00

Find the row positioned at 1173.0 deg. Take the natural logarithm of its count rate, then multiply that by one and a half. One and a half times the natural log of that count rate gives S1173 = 6.744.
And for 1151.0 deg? 6.708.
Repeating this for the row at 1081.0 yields 6.743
